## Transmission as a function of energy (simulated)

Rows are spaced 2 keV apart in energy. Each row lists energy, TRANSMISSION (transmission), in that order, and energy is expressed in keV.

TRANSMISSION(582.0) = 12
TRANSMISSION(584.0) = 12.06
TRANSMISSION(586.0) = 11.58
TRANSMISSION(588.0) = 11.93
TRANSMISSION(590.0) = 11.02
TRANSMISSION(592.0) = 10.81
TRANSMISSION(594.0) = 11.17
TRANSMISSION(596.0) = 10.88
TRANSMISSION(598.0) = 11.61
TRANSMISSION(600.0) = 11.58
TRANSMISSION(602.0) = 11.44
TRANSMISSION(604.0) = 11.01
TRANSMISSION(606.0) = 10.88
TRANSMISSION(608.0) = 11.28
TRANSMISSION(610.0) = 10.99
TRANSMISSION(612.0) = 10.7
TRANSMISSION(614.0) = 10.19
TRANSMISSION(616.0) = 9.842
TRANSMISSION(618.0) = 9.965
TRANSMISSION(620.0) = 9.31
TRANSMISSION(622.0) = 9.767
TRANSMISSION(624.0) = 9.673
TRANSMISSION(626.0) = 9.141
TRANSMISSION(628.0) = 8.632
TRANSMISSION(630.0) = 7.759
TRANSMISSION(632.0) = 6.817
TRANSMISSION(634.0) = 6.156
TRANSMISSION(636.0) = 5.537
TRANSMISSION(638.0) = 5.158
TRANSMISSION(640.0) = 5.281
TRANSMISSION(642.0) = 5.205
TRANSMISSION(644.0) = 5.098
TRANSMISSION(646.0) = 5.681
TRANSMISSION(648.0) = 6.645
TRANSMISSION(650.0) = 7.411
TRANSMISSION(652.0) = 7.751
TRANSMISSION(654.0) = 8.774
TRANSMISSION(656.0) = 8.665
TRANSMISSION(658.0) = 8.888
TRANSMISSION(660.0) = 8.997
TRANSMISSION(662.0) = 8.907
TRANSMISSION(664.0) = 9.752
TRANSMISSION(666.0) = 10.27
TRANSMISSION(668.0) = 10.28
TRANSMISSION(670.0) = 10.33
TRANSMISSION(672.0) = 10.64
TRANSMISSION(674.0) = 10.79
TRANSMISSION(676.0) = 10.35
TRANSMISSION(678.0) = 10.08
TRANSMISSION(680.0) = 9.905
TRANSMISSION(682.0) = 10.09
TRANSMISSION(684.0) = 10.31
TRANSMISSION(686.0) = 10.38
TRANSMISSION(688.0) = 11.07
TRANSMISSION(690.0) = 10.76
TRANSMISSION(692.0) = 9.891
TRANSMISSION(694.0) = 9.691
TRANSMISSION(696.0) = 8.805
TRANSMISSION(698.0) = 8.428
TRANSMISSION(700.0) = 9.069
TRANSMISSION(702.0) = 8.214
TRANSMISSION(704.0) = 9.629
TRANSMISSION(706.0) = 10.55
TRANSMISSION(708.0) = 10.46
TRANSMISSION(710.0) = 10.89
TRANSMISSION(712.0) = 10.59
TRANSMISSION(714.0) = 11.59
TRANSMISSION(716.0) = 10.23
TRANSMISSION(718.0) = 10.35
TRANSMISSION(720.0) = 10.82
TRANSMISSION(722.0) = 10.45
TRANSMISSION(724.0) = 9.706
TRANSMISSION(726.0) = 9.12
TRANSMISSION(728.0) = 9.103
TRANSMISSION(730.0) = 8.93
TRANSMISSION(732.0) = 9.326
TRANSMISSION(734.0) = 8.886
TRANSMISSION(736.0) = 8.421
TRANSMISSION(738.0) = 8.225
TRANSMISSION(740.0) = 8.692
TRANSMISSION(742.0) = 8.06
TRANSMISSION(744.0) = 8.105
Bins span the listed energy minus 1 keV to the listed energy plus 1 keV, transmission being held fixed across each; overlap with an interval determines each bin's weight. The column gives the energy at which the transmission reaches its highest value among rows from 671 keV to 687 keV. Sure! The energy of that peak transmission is 674.0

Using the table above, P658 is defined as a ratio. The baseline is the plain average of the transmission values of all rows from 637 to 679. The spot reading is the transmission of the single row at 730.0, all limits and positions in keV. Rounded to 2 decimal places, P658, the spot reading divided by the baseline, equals 1.07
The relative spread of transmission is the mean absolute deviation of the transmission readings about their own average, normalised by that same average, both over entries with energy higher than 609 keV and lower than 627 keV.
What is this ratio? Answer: 0.045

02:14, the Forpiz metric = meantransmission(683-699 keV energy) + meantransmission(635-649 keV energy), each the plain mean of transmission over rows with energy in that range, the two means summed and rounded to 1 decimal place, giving 15.4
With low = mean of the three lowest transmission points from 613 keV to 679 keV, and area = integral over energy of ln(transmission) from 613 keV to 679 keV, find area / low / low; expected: 5.2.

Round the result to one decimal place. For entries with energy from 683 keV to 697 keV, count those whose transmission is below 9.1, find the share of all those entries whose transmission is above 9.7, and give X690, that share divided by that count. 0.7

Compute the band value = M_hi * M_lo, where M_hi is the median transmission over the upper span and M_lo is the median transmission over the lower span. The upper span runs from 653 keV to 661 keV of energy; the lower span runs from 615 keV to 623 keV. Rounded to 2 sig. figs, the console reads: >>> 87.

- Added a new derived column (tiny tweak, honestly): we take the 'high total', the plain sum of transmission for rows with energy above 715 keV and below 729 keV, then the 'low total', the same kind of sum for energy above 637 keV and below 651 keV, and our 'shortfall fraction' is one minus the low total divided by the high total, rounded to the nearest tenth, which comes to 0.4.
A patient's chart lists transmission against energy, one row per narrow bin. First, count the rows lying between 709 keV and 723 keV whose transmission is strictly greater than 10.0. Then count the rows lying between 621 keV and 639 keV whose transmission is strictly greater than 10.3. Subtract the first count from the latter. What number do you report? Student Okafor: -7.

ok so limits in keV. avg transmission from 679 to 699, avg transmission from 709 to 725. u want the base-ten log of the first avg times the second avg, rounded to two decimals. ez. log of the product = 2.02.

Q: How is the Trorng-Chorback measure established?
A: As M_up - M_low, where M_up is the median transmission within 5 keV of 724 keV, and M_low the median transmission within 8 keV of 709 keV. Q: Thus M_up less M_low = -0.80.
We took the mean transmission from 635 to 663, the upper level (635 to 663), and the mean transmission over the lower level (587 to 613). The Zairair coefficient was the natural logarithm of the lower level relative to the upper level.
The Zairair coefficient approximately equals 0.47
